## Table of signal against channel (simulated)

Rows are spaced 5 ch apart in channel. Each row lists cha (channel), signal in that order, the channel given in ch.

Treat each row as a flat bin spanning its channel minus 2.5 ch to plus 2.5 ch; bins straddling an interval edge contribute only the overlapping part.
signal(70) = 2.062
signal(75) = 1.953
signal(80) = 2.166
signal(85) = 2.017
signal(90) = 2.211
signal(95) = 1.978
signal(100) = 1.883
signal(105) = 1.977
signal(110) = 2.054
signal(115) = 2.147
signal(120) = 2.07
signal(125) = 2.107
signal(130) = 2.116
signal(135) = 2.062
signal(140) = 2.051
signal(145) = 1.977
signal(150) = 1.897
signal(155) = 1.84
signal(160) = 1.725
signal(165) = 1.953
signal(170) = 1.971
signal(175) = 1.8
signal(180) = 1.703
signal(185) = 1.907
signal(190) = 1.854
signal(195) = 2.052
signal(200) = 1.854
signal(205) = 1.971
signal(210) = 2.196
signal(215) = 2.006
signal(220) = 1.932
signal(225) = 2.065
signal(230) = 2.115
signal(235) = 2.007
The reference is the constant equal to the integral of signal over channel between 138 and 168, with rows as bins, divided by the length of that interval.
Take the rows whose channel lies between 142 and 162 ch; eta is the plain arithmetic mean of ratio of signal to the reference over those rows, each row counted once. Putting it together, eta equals 0.98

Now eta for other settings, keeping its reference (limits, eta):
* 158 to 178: 0.98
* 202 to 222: 1.06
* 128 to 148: 1.08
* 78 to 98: 1.10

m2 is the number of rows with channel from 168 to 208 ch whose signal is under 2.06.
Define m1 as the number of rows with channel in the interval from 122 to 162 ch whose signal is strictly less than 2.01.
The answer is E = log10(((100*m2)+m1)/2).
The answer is 2.60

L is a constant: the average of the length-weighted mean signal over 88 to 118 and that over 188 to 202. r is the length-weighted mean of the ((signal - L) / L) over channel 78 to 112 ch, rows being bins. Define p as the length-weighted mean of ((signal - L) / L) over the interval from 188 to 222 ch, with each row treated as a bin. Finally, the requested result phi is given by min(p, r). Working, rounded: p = 0.00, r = 0.03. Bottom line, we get 0.001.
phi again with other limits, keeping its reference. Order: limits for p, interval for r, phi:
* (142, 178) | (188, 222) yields -0.051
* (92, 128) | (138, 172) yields -0.035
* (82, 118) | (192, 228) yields 0.014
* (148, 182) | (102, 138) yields -0.070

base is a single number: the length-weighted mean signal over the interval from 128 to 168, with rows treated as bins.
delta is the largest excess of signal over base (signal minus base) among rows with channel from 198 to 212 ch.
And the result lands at 0.25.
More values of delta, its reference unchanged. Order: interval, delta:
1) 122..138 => 0.17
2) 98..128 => 0.20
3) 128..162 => 0.17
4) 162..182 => 0.02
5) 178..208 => 0.10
